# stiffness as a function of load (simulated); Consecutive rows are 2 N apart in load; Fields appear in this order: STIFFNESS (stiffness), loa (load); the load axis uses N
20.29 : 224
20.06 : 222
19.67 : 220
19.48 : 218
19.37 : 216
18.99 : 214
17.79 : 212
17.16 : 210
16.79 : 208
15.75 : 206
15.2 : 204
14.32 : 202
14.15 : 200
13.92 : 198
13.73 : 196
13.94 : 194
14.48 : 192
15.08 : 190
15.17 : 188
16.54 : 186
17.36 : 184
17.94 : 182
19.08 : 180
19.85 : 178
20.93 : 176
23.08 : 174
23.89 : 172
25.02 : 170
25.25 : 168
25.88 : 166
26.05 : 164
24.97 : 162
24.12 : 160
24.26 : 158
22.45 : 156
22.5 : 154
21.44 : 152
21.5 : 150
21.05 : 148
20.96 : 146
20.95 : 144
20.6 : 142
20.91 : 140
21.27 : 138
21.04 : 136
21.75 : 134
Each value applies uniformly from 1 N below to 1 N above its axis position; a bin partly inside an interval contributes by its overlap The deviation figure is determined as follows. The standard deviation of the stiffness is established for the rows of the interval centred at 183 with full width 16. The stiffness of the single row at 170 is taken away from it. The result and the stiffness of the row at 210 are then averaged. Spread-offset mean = -2.9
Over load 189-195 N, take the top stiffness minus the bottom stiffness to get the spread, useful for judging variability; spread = 1.1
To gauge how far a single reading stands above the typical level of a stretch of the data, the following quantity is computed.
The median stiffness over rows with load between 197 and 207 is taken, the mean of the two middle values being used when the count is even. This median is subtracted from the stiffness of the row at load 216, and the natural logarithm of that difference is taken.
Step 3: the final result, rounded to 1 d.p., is 1.6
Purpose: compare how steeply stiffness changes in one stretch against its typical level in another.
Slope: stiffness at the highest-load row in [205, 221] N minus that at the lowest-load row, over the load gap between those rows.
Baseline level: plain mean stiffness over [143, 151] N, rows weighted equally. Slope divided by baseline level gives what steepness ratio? 0.013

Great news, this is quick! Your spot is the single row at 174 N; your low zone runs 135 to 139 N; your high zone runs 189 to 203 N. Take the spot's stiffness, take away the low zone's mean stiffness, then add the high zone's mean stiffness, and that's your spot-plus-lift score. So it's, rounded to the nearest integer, 16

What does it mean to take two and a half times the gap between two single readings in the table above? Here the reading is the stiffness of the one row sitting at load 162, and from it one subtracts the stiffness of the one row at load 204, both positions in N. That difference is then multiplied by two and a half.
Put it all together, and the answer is 24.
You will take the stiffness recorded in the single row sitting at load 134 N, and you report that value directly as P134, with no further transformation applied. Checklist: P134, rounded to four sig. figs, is 21.75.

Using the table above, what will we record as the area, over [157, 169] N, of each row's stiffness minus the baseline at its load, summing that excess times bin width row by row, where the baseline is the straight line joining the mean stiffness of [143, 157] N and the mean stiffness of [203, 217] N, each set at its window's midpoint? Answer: 54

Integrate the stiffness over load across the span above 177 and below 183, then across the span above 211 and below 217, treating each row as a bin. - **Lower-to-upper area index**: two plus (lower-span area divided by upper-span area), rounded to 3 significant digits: 3.01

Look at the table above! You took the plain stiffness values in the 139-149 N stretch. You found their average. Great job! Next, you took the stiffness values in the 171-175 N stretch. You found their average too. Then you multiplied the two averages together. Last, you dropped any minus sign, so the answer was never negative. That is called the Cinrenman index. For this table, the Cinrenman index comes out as 491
